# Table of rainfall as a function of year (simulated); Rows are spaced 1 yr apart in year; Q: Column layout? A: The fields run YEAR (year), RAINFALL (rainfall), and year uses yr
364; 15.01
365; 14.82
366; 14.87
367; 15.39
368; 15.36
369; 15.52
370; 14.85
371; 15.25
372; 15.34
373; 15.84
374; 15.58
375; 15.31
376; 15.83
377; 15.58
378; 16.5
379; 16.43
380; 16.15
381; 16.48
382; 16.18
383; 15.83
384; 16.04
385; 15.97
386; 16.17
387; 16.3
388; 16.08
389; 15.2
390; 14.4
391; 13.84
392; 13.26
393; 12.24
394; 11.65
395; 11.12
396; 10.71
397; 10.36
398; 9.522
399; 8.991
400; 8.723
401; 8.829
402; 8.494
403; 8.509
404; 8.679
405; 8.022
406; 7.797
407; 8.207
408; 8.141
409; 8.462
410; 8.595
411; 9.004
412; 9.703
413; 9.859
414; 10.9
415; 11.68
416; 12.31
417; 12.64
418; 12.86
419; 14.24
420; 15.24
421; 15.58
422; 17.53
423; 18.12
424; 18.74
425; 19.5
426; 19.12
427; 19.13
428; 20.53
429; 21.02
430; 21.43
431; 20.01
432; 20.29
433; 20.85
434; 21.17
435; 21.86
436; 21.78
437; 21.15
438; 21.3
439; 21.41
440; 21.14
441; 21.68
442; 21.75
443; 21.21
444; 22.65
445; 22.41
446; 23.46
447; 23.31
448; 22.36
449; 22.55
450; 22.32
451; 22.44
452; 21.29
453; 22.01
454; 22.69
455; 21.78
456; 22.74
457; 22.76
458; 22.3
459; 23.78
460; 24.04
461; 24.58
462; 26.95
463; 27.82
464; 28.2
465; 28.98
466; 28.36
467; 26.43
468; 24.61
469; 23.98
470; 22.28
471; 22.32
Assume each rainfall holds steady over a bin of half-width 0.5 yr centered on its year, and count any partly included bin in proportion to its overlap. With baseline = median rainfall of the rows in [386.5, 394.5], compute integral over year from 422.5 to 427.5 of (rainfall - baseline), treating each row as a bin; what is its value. 24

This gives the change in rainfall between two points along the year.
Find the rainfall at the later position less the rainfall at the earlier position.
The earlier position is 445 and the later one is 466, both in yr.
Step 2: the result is 6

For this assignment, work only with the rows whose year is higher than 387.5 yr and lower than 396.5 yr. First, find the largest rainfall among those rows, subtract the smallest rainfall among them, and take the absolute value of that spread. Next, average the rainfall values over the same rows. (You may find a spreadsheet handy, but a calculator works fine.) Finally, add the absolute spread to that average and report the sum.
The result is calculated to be 19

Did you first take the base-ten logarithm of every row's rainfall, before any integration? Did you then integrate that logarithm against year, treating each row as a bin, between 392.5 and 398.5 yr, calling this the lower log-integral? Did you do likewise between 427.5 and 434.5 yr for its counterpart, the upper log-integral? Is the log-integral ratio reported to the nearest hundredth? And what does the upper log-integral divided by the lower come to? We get 1.48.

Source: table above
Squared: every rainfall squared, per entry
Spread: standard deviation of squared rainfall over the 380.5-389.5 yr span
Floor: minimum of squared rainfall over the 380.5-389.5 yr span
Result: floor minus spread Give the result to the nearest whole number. 220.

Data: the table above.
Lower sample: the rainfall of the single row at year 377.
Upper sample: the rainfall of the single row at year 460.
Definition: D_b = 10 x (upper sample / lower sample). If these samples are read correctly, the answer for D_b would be 15.4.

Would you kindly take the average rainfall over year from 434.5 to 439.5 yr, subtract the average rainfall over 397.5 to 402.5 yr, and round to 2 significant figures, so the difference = 13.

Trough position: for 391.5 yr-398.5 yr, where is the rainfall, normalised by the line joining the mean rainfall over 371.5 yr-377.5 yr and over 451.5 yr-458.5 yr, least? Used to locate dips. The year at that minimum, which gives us 398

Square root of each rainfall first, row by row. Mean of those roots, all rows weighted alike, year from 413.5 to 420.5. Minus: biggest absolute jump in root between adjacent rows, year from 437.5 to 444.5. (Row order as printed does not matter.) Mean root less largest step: 3.4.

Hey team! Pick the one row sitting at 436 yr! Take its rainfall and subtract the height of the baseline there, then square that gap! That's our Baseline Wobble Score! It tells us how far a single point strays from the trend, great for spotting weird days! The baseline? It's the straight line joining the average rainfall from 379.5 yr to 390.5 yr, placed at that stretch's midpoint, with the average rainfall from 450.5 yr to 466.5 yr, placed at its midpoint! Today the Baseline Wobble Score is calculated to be 0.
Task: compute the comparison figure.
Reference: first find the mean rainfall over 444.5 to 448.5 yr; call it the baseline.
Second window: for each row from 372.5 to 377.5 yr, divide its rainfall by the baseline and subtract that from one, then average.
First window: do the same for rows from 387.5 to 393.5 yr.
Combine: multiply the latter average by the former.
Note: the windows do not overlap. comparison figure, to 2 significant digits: 0.12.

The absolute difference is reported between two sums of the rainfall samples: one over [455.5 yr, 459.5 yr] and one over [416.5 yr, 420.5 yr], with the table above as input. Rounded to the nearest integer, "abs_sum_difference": 37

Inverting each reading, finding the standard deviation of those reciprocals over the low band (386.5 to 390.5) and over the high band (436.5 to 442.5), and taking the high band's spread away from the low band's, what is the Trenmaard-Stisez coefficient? 0.003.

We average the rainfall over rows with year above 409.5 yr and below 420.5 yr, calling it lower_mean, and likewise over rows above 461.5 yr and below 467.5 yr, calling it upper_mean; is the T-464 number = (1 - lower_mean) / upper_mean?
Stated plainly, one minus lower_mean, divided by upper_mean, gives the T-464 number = -0.38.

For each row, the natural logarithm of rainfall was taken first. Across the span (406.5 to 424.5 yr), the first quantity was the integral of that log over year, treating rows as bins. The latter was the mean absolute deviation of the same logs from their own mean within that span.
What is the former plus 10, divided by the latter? 227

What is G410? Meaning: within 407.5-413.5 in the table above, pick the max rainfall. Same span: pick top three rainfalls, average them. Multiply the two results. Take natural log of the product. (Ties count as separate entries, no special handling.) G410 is 4.5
